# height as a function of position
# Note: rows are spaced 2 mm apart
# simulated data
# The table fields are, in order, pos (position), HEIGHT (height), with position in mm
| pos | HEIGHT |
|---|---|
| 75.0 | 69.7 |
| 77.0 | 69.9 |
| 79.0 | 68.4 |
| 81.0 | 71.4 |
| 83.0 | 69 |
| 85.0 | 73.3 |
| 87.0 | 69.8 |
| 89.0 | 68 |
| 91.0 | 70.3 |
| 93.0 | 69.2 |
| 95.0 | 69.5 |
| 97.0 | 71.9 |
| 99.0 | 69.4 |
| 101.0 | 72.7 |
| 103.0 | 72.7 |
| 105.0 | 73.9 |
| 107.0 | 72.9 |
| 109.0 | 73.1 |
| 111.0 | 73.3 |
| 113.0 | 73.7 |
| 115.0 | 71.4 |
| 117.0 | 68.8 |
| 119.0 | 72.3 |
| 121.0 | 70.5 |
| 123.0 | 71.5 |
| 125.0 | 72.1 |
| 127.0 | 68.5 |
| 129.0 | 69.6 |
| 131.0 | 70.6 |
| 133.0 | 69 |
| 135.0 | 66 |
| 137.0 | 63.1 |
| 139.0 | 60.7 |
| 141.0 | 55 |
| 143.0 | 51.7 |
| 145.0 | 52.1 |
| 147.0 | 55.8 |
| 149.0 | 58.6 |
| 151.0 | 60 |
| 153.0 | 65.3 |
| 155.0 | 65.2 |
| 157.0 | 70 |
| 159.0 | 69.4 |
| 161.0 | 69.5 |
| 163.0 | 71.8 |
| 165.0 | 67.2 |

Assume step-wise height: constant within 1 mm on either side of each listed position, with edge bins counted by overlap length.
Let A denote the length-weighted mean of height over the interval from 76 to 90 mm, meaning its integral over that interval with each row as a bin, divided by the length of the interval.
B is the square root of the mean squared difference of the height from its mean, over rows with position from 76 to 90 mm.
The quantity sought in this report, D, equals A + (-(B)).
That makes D 68.3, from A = 70.0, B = 1.71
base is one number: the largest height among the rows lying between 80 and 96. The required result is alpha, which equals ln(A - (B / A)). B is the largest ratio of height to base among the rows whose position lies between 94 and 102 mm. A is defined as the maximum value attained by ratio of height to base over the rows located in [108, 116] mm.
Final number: -4.0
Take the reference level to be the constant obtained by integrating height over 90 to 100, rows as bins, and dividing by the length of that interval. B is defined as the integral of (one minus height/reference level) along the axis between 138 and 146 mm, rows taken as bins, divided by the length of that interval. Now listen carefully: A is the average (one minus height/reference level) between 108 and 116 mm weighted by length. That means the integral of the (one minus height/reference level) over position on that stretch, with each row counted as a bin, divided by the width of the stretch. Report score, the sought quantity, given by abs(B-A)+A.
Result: 0.22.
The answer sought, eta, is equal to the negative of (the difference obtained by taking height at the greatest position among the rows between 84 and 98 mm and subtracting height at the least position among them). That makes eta 1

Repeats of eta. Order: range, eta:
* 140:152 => -5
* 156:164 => -2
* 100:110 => 0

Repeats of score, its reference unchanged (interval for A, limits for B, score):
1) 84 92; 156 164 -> 0.00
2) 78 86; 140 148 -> 0.23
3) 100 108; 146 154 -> 0.14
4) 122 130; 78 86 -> 0.00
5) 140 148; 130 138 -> 0.43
